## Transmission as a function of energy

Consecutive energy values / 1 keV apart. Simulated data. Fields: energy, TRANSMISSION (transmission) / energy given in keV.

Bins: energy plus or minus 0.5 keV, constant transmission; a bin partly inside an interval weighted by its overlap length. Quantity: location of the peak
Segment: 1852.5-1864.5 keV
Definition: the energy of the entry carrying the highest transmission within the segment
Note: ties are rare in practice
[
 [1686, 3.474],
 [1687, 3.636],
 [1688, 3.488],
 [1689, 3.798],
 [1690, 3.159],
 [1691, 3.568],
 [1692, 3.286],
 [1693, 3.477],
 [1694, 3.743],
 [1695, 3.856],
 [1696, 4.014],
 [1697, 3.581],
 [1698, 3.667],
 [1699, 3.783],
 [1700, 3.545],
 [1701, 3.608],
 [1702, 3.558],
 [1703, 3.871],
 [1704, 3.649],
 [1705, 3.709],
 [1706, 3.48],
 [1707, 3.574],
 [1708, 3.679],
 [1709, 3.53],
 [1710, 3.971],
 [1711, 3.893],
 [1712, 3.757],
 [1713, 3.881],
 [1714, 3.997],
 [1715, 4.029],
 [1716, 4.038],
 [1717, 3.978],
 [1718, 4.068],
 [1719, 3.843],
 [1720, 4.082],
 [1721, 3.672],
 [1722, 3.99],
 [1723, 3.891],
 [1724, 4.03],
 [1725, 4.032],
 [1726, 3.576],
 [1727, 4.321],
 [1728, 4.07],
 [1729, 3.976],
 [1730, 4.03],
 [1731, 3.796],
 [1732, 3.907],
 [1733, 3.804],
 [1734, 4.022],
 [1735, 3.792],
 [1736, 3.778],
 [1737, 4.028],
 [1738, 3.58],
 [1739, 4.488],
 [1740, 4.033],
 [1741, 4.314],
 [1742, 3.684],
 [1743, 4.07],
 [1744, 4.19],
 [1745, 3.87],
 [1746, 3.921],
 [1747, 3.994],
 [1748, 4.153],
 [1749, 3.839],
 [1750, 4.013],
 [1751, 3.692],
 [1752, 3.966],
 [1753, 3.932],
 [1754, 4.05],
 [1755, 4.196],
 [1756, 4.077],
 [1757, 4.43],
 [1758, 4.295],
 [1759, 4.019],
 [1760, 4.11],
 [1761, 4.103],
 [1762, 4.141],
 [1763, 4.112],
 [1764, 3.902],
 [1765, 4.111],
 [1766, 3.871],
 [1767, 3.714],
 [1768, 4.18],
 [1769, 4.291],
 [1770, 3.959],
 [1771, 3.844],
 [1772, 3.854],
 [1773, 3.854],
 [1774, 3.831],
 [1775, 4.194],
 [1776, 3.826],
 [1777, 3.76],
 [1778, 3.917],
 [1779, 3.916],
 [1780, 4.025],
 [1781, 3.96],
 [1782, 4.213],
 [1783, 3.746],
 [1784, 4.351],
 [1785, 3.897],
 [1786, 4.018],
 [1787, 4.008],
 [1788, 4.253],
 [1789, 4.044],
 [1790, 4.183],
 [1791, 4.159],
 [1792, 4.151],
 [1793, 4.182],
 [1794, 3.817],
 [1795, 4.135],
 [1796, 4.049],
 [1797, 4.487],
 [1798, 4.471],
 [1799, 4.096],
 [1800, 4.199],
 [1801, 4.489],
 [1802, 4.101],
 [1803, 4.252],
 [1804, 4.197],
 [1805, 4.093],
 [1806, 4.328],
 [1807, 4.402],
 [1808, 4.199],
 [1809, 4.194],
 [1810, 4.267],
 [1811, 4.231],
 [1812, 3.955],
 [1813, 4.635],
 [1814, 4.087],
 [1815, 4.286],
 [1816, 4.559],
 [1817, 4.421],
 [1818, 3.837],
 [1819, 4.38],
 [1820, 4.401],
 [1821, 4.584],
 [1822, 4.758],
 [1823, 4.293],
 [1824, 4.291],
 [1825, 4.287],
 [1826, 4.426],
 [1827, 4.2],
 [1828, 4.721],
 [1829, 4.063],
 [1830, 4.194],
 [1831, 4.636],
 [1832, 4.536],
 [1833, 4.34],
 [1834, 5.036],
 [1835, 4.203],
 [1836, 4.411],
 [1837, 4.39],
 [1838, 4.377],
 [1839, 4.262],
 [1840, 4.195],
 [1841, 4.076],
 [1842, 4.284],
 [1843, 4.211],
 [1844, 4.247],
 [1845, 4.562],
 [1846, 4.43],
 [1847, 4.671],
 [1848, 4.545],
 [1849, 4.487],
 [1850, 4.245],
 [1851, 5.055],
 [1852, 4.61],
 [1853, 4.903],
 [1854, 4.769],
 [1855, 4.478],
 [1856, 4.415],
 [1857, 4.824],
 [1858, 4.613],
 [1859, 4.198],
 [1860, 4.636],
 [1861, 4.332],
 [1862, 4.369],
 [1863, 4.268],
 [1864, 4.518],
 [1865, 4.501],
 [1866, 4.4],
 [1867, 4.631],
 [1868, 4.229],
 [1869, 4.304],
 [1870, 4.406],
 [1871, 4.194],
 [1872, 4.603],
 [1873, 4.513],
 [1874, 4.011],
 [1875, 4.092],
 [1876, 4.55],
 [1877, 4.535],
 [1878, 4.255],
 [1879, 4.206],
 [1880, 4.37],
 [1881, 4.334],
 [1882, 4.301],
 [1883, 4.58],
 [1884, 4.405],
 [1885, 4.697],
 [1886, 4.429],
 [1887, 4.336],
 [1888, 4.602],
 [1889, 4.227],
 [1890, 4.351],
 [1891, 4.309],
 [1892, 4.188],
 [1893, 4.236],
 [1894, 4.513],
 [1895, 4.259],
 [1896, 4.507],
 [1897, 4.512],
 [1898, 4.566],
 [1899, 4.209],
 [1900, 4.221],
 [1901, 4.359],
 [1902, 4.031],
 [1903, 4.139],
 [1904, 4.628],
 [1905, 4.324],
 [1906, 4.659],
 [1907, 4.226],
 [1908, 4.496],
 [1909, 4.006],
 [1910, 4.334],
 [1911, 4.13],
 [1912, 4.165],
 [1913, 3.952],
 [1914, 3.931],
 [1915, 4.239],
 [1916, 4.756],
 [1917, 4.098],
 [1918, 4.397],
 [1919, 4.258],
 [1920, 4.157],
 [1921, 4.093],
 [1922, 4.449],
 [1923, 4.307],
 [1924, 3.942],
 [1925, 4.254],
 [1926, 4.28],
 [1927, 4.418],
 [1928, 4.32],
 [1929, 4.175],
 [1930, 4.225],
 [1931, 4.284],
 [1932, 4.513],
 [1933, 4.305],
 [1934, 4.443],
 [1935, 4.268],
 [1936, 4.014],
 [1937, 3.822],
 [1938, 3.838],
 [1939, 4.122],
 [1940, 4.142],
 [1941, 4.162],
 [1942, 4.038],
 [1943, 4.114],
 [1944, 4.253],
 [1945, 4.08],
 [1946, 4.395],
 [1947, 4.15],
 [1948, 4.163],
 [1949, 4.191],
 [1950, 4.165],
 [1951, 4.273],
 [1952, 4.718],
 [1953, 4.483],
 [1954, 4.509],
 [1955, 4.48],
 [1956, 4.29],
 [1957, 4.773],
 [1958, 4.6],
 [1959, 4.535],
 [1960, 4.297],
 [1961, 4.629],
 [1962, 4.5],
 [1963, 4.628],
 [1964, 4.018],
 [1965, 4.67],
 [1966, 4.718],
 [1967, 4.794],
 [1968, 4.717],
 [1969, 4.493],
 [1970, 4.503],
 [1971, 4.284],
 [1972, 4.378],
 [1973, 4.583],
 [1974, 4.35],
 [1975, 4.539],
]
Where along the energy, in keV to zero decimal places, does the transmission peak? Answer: 1853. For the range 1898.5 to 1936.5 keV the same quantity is 1916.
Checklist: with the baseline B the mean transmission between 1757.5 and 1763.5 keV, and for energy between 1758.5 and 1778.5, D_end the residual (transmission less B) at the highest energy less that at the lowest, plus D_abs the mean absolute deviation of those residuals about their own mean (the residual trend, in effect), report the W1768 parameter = 0.04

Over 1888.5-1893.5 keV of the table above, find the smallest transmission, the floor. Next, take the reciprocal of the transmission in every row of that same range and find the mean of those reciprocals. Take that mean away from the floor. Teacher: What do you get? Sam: 3.95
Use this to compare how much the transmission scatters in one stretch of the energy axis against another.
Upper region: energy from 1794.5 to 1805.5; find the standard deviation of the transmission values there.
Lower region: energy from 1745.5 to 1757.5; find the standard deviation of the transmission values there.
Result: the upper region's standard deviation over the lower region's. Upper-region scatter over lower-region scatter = 0.91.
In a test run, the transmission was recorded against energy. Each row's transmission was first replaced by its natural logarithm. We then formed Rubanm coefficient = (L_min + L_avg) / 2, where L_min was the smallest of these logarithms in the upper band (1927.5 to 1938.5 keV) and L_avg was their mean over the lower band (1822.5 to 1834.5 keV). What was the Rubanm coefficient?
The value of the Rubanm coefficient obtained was 1.41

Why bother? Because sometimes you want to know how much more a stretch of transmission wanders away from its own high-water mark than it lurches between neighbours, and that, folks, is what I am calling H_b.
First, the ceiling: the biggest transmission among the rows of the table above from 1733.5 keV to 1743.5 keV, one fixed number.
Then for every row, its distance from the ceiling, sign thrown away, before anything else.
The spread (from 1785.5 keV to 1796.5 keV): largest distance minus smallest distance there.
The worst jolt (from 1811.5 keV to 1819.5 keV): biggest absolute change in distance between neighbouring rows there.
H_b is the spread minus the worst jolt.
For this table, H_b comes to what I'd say -0.15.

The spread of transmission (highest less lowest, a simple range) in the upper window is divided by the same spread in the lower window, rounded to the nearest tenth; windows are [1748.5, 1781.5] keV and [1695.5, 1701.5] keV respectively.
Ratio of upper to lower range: 1.6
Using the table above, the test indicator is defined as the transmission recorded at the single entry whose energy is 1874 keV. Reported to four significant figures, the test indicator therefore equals 4.011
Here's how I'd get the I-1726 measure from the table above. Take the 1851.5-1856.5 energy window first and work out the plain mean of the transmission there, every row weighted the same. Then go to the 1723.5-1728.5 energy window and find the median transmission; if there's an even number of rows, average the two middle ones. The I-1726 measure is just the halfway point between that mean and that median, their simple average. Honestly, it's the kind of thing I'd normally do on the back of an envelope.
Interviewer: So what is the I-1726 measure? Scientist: 4.33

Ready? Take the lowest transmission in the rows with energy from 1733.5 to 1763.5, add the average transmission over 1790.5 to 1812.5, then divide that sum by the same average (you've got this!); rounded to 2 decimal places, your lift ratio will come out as 1.85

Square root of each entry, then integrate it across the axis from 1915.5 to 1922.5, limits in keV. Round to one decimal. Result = 14.5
